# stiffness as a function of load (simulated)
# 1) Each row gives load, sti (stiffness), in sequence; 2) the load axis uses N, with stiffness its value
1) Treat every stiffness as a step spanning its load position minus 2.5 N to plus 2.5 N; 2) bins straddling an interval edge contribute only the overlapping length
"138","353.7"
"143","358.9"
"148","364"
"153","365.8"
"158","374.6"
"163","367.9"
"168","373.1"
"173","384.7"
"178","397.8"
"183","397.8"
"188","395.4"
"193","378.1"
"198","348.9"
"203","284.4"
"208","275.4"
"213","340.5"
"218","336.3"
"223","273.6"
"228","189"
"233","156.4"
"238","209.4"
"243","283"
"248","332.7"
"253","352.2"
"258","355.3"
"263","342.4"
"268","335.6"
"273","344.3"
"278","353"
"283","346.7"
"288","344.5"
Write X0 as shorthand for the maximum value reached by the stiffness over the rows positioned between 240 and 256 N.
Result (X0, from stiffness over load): 352.2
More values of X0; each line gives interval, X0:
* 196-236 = 348.9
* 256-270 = 355.3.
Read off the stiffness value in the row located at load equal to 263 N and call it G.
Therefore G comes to 342.4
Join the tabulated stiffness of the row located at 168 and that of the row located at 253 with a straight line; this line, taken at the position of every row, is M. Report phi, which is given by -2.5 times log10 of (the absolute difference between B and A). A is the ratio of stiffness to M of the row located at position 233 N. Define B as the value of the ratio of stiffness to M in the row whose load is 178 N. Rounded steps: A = 0.4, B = 1.07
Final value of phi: 0.49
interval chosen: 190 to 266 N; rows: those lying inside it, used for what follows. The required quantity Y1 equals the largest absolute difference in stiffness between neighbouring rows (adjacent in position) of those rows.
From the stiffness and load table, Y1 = 85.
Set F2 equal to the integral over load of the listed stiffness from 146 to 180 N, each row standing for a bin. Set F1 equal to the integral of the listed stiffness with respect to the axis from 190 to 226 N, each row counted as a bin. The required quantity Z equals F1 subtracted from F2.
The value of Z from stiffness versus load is 1280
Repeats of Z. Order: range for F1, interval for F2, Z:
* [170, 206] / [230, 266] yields -2840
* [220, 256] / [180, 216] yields 3142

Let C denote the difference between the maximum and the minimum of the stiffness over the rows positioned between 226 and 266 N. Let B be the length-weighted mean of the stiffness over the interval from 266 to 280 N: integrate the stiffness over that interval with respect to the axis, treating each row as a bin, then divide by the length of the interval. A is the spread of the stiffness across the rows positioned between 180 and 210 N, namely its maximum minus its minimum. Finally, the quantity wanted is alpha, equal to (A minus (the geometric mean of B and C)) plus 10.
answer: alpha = -129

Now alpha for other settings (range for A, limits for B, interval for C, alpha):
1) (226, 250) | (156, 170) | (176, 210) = -27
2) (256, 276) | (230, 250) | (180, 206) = -136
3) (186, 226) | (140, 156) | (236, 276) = -98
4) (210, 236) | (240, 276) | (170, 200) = 66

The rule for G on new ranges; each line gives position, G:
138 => 353.7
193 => 378.1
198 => 348.9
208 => 275.4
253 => 352.2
